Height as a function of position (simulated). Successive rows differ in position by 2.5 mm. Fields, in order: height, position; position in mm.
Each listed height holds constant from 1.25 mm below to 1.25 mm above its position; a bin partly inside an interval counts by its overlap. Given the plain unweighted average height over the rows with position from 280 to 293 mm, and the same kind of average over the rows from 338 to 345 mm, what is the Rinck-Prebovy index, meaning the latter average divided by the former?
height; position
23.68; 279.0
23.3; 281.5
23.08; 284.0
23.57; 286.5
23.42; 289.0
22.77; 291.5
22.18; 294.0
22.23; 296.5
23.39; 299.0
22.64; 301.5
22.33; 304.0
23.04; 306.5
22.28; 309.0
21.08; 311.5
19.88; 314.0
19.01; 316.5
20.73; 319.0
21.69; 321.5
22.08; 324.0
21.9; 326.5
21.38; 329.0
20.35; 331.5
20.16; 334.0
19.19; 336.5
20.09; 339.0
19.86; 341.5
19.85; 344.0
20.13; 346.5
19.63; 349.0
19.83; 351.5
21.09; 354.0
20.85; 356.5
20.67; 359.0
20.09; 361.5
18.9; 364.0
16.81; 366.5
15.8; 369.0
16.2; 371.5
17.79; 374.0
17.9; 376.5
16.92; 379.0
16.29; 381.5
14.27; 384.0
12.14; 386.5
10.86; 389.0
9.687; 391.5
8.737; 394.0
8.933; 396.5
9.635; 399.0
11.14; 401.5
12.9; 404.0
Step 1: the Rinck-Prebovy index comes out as 0.86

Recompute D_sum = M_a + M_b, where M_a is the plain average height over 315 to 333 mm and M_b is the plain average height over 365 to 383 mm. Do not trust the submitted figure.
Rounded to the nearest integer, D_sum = 38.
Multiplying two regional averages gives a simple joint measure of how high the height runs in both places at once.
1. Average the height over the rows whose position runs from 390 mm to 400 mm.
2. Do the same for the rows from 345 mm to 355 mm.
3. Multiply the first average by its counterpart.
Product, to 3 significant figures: 187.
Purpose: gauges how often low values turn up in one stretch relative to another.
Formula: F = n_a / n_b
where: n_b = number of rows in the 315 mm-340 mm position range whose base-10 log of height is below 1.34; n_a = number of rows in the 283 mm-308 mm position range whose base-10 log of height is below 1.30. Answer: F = 0.00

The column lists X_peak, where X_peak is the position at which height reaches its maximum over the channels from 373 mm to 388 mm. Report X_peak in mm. 376.5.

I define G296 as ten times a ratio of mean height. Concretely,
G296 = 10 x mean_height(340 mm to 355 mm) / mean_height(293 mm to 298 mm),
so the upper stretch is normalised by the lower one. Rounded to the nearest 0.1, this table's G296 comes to 9.0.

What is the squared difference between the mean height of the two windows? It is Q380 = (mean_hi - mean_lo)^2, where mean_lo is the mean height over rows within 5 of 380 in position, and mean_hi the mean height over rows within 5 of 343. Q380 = 13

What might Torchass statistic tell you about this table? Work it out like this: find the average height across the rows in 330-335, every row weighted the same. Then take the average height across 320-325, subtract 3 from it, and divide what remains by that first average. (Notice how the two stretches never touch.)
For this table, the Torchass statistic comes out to 0.93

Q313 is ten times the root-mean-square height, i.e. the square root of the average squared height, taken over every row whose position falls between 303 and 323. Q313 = 213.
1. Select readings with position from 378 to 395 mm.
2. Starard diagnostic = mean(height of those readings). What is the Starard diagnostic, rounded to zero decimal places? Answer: 13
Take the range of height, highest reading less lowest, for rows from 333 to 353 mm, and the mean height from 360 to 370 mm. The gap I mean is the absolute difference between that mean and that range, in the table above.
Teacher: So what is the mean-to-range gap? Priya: 17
